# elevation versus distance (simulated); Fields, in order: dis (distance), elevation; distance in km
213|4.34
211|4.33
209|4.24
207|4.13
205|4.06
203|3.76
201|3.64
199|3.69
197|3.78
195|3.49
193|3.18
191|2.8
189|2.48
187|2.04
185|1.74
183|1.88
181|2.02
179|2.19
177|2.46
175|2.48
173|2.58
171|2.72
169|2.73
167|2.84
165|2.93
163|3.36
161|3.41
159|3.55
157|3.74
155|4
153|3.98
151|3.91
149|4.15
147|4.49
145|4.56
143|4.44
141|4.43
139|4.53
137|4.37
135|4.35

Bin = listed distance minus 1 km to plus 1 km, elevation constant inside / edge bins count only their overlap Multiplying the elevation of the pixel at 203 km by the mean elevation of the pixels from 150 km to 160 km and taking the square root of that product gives 3.80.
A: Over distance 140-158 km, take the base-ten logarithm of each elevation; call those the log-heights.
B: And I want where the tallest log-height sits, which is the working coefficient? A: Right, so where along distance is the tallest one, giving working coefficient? 145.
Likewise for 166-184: 167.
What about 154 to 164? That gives 155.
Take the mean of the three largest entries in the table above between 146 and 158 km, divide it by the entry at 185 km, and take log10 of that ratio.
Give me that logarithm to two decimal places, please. 0.38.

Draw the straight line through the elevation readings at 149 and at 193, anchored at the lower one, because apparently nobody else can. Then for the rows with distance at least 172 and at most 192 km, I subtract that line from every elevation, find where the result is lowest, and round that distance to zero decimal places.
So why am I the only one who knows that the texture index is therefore 185 km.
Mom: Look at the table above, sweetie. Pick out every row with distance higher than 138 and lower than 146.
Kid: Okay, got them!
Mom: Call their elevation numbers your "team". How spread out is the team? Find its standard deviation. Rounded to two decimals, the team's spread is 0.06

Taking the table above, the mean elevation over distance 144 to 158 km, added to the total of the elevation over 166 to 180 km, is 22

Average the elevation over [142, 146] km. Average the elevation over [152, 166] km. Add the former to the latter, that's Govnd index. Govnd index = 8.1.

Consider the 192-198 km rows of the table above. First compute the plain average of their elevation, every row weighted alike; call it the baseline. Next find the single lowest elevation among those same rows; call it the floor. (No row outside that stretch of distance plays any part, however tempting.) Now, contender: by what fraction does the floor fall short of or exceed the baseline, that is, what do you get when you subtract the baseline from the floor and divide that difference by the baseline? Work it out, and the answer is -0.087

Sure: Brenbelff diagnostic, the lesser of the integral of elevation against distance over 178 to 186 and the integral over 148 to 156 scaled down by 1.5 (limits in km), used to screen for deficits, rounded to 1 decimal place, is 15.7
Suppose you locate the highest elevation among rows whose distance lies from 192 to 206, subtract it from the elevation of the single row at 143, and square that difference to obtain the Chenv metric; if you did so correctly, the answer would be 0.14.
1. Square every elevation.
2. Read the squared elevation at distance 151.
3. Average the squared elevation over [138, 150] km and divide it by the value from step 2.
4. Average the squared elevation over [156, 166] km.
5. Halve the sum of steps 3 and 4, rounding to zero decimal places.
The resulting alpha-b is 6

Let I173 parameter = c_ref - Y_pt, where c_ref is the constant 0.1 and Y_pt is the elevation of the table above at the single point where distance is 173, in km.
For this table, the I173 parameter -2.5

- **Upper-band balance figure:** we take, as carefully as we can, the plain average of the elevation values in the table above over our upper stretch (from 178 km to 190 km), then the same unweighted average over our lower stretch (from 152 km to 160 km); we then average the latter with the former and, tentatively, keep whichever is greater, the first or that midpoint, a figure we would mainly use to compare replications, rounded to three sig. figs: 2.94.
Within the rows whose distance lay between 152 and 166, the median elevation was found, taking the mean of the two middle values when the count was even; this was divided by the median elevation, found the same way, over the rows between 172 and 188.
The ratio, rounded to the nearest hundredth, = 1.68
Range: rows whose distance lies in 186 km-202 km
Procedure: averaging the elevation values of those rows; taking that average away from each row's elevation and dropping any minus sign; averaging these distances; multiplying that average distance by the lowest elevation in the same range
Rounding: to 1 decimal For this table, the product 1.1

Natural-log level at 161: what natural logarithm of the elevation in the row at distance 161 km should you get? 1.23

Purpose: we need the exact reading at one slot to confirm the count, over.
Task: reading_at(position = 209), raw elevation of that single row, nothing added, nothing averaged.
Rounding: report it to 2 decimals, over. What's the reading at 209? 4.24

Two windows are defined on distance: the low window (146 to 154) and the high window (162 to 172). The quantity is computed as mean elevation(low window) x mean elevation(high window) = 12.1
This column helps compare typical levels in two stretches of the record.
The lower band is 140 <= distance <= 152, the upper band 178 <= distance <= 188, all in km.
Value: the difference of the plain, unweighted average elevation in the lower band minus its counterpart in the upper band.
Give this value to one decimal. 2.4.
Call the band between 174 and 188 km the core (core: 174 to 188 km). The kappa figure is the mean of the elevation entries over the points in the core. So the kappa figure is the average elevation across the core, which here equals 2.1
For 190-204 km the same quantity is 3.5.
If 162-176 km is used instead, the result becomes 2.8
